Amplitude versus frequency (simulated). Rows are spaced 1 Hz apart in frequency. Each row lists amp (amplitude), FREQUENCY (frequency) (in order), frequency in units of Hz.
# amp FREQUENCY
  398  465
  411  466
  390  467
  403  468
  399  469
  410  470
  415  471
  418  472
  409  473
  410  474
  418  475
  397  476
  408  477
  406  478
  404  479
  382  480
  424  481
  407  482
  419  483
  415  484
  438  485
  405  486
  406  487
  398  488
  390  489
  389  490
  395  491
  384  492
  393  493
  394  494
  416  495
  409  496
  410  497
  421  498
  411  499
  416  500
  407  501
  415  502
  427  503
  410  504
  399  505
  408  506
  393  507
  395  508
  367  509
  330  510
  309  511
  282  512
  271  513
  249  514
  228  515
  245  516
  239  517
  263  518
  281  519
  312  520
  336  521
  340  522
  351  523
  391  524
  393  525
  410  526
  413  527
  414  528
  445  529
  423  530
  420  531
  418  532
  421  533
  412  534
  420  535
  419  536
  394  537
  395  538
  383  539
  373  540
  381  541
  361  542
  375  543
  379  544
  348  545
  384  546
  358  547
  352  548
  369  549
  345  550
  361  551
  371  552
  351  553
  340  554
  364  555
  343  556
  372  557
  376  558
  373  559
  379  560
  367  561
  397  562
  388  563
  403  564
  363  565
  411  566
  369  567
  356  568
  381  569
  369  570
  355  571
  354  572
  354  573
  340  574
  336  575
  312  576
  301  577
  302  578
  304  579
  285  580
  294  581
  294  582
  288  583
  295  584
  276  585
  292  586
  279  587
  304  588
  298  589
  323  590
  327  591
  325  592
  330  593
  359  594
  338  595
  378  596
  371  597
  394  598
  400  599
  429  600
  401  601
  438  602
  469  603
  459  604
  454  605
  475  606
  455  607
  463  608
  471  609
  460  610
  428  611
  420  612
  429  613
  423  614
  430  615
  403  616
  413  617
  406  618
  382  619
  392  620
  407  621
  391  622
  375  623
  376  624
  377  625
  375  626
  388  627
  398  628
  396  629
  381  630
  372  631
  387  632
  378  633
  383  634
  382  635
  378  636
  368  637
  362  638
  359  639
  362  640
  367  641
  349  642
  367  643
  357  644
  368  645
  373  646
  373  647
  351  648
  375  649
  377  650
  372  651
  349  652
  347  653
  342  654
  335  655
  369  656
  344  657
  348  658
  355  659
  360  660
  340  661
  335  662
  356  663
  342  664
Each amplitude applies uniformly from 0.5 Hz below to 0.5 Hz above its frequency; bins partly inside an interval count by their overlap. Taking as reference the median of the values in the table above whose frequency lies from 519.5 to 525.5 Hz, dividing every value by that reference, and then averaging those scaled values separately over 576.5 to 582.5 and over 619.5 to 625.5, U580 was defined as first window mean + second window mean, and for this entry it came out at 1.98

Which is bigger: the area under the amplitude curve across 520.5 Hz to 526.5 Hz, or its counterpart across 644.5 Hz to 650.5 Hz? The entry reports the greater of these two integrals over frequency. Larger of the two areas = 2221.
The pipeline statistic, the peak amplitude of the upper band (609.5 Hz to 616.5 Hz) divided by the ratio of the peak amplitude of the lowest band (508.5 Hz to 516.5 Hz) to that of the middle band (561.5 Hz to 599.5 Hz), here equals 515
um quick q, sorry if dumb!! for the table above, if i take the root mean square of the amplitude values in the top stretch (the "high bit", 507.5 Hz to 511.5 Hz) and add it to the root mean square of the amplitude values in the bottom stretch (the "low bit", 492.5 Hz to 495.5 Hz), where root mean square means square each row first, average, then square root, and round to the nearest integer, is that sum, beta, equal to 753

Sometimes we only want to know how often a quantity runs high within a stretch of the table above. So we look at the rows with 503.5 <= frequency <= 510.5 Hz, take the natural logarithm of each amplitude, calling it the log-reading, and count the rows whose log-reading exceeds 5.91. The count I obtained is 5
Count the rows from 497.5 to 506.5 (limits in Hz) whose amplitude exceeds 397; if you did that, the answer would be 9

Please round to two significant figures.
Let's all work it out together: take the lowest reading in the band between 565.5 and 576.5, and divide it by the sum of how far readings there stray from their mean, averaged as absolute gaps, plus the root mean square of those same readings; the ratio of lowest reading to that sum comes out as 0.83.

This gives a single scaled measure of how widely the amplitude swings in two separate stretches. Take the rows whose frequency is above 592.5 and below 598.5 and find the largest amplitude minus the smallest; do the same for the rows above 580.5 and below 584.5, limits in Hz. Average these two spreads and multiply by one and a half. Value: 53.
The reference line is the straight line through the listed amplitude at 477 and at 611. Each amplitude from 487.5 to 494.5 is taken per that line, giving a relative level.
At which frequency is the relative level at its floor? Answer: 492 Hz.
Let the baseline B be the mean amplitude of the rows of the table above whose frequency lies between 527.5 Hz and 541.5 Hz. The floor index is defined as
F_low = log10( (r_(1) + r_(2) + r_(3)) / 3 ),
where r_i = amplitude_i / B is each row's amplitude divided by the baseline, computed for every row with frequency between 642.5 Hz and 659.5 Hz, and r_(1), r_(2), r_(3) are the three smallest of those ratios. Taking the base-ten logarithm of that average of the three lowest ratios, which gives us -0.079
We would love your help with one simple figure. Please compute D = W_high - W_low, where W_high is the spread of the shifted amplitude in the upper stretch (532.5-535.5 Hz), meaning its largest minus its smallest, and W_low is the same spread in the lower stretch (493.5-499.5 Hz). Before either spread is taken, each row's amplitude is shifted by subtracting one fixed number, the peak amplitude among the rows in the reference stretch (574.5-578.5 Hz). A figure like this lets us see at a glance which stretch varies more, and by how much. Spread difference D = -18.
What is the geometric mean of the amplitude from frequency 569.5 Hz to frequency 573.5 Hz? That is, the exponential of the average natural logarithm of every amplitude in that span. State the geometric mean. 358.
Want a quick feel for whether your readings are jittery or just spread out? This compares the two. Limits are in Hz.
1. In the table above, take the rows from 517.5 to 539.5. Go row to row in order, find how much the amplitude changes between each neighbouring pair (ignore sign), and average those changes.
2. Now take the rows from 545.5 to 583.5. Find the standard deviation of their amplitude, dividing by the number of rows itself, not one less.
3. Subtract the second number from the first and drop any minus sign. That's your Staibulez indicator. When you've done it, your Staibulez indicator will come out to 20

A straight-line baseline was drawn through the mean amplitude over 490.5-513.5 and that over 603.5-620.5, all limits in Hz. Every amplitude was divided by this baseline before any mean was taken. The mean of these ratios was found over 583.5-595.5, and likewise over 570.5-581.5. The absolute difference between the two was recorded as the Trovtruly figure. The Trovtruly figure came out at 0.03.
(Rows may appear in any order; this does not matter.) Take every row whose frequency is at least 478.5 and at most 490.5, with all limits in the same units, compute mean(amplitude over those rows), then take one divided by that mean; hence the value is 0.0025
